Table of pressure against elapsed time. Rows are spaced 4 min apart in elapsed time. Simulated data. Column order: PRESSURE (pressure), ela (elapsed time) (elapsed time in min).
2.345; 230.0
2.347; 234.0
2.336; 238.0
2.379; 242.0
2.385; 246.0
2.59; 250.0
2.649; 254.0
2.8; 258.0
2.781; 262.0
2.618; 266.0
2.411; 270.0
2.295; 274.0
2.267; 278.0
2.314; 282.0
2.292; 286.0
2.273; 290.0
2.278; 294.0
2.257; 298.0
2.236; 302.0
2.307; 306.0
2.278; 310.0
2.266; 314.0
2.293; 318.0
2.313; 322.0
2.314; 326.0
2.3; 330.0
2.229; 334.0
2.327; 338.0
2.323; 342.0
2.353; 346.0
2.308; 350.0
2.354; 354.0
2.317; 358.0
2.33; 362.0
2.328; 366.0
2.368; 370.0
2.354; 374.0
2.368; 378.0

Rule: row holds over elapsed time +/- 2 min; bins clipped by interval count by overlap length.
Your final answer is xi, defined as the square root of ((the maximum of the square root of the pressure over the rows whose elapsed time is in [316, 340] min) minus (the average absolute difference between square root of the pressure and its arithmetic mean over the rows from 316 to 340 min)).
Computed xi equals 1.232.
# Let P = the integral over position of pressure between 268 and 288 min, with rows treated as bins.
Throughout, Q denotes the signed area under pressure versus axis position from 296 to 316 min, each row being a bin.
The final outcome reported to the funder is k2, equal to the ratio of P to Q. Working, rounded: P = 46.3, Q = 45.4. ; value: 1.02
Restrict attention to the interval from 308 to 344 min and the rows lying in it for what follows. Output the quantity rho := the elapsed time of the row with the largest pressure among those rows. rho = 338.0 min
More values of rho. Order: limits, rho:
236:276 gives 258.0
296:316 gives 306.0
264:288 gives 266.0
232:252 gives 250.0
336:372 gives 370.0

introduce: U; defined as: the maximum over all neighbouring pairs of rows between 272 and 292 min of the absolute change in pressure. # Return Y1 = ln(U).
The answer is -3.1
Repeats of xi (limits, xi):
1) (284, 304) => 1.228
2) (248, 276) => 1.277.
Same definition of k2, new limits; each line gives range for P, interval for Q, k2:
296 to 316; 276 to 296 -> 0.99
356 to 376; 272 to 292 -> 1.02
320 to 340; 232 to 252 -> 0.95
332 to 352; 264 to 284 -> 0.97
